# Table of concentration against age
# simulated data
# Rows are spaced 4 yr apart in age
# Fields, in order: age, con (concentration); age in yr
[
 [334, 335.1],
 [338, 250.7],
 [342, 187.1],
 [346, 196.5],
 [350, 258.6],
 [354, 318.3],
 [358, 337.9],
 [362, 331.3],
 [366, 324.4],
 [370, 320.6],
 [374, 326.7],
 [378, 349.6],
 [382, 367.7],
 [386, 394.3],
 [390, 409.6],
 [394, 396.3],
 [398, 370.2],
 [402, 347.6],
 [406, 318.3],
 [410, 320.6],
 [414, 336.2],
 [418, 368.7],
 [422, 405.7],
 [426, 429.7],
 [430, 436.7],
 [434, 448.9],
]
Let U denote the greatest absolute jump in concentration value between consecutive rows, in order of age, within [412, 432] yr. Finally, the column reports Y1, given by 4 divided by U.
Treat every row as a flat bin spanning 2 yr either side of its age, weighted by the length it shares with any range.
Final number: 0.108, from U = 37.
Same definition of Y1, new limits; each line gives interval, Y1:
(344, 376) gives 0.064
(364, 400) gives 0.150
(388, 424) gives 0.108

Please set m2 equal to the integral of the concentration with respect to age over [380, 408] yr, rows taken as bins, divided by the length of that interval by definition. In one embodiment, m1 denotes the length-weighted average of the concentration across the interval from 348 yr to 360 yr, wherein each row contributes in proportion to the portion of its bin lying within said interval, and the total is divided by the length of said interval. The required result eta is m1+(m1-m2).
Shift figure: 238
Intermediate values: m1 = 305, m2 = 372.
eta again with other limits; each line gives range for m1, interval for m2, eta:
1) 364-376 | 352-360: 320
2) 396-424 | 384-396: 305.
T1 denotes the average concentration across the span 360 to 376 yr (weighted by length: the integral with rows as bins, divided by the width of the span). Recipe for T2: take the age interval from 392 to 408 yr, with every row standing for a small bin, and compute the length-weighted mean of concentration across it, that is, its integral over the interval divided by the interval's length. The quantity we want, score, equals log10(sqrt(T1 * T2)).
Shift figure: 2.53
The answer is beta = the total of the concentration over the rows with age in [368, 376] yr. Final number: 647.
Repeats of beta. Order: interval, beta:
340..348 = 384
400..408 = 666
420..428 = 835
